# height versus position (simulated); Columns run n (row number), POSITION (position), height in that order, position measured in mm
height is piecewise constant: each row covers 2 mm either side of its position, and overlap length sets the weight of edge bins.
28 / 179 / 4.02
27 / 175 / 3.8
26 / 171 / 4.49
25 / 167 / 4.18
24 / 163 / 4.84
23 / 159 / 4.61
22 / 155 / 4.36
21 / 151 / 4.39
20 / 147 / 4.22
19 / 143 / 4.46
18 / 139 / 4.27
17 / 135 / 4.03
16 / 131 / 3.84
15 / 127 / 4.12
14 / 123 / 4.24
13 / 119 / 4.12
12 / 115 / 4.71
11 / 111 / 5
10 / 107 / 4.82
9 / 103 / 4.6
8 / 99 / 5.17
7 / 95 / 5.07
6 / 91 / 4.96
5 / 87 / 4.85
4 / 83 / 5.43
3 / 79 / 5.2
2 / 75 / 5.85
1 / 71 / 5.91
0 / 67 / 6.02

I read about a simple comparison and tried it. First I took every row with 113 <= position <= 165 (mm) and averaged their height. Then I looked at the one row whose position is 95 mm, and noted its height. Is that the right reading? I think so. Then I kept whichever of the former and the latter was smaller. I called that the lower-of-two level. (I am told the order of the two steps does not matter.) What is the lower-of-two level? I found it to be 4.32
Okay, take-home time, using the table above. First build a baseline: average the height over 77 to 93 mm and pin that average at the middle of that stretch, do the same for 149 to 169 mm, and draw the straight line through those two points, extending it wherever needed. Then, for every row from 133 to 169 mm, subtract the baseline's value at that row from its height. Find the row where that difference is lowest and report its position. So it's 135 mm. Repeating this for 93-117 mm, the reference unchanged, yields 103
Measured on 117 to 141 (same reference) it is 131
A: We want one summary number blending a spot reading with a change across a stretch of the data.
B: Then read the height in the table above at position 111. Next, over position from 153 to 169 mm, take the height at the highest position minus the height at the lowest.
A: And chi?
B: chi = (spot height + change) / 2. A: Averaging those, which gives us 2.41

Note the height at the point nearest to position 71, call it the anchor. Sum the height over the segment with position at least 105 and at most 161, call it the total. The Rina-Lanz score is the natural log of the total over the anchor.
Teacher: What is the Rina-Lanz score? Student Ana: 2.34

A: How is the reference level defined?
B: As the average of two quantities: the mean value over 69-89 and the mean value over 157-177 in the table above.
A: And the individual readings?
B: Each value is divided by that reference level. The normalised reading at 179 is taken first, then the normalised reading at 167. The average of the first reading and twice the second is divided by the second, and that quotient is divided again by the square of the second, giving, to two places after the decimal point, 2.05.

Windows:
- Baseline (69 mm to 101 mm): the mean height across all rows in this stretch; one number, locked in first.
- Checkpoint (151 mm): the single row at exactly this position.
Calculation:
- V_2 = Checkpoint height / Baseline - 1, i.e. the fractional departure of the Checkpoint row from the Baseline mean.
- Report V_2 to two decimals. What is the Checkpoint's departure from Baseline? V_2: -0.17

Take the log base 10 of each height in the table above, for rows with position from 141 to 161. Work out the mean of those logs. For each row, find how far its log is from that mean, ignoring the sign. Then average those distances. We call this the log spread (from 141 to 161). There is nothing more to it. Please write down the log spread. 0.010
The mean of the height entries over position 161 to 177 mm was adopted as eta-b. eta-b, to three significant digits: 4.33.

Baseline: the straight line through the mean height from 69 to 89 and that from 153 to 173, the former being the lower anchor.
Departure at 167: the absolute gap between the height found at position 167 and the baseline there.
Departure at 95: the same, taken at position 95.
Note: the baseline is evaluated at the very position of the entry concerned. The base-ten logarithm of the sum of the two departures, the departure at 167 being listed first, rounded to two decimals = -0.33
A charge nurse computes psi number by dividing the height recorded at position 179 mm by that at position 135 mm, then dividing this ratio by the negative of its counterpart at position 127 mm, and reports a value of -0.24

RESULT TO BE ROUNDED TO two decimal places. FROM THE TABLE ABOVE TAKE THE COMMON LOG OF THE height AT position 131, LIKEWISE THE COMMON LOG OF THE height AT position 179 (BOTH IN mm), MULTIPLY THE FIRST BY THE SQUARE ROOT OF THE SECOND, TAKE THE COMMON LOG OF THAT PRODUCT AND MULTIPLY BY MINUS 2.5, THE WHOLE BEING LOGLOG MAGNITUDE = 0.86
